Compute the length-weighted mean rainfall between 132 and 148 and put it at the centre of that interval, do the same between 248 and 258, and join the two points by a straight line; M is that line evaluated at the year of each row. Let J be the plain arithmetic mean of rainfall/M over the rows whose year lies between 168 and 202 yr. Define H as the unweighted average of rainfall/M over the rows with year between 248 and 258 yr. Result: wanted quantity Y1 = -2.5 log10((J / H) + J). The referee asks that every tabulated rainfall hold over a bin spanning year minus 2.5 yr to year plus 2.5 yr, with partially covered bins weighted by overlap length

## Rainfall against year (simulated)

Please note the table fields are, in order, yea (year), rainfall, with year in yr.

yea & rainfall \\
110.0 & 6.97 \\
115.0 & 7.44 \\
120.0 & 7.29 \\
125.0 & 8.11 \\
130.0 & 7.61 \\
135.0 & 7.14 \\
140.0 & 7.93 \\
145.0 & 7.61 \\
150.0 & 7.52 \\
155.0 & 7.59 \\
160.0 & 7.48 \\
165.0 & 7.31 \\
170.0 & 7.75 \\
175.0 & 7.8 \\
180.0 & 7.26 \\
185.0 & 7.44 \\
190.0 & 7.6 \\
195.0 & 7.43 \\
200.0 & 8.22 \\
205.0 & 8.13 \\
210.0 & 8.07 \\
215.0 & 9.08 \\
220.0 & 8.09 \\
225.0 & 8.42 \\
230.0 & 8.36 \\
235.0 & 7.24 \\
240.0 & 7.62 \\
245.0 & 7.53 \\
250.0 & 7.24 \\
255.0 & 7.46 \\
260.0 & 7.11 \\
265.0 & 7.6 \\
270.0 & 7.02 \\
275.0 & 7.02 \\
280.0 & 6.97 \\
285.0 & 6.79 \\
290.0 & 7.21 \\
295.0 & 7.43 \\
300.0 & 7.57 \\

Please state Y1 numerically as -0.78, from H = 1.00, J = 1.023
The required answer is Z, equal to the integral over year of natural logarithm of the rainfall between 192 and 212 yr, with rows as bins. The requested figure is 41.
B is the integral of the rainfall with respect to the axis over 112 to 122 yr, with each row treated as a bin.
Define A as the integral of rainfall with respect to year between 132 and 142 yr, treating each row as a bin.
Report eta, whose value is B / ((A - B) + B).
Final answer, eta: 0.98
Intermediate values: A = 75.2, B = 73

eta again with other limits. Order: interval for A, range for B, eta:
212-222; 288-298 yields 0.85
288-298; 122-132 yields 1.07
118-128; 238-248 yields 0.98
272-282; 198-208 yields 1.17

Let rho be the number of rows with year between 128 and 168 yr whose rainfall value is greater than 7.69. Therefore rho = 1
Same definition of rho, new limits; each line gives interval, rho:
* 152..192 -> 2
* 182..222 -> 5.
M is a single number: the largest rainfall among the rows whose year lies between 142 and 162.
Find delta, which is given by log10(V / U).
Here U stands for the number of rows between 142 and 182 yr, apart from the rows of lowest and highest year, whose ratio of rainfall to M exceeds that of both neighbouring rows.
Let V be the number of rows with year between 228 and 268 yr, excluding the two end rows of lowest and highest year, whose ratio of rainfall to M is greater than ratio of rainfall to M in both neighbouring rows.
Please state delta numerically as 0.00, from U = 2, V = 2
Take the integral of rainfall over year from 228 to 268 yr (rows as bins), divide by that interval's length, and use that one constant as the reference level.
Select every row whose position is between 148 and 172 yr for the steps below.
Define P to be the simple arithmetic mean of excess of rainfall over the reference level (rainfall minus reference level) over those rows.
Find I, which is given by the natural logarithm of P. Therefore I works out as -3.6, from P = 0.03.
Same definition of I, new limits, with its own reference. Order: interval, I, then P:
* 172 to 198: -5.9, 0.00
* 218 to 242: -0.8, 0.44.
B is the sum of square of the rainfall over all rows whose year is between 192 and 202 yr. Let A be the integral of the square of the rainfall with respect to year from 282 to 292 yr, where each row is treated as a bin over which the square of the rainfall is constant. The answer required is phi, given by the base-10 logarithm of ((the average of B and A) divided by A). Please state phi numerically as -0.204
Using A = 489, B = 123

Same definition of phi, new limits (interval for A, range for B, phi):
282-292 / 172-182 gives -0.210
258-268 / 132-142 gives -0.218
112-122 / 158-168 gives -0.221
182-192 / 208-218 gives -0.200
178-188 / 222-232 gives -0.201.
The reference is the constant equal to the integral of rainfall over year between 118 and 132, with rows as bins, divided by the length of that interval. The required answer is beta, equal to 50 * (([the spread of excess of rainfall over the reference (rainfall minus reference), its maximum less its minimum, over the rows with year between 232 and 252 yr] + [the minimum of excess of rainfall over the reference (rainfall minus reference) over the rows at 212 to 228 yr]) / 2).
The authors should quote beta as 20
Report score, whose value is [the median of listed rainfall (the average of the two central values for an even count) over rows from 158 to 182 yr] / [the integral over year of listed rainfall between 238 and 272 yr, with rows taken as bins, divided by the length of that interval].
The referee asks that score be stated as 1.01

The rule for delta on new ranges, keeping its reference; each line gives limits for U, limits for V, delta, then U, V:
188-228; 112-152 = 0.00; 2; 2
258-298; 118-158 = 0.30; 1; 2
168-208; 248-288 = -0.18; 3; 2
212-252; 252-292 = -0.30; 2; 1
